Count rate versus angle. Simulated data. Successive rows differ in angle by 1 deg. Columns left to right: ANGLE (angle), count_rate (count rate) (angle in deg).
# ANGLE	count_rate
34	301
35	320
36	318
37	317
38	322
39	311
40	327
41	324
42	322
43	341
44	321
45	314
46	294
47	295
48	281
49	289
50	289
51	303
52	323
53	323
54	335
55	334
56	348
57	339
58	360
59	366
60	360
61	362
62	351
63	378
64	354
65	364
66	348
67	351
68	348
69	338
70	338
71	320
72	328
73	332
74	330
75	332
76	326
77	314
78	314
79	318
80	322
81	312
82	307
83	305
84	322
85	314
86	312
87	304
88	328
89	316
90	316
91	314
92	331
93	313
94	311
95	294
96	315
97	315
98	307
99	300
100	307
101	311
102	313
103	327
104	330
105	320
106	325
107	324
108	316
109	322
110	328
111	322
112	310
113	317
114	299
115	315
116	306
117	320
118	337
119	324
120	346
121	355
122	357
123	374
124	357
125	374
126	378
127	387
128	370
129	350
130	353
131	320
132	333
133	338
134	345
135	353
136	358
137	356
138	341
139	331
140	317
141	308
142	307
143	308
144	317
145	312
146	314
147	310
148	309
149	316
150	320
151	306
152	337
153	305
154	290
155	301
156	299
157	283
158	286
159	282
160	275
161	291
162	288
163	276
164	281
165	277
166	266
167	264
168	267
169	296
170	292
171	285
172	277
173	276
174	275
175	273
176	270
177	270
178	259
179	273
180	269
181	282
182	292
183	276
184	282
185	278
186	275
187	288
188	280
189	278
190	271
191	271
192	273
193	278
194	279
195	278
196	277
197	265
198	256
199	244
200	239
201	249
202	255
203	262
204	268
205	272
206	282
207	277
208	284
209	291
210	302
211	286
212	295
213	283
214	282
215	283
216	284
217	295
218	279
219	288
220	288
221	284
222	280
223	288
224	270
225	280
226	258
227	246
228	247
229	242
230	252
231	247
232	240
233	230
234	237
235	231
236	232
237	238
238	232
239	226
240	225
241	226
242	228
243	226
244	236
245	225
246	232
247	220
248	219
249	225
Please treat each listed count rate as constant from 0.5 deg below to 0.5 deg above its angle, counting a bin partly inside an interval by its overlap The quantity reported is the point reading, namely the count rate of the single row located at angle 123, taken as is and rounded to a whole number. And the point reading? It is 374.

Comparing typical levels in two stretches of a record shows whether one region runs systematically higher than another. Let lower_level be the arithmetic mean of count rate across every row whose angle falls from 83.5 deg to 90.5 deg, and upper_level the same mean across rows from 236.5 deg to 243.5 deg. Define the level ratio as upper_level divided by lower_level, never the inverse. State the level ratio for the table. 0.72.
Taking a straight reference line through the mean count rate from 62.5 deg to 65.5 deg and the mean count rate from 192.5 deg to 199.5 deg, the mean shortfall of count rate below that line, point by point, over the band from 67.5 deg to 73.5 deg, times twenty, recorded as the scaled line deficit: 531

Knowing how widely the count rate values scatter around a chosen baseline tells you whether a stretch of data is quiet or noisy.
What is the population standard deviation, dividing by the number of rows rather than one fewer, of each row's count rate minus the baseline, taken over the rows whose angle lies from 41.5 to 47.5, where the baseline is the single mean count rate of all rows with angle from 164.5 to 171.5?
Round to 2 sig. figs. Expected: 16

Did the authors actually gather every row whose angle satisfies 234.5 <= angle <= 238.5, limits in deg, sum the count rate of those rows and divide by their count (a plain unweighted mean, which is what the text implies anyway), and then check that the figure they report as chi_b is 233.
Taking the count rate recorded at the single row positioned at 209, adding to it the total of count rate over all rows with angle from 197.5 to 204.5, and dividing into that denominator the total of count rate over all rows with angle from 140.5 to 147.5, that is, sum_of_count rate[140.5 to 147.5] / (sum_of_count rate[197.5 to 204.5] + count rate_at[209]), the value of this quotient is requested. 1.05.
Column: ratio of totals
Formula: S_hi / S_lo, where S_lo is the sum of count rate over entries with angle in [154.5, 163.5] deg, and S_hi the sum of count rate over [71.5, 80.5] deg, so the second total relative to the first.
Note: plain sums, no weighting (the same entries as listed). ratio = 1.13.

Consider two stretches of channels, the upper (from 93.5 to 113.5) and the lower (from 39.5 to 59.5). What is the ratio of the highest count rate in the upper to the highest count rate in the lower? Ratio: 0.90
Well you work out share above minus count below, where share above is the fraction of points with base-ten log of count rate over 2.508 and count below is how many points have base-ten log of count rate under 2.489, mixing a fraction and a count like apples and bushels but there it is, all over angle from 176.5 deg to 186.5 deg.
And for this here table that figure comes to -10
